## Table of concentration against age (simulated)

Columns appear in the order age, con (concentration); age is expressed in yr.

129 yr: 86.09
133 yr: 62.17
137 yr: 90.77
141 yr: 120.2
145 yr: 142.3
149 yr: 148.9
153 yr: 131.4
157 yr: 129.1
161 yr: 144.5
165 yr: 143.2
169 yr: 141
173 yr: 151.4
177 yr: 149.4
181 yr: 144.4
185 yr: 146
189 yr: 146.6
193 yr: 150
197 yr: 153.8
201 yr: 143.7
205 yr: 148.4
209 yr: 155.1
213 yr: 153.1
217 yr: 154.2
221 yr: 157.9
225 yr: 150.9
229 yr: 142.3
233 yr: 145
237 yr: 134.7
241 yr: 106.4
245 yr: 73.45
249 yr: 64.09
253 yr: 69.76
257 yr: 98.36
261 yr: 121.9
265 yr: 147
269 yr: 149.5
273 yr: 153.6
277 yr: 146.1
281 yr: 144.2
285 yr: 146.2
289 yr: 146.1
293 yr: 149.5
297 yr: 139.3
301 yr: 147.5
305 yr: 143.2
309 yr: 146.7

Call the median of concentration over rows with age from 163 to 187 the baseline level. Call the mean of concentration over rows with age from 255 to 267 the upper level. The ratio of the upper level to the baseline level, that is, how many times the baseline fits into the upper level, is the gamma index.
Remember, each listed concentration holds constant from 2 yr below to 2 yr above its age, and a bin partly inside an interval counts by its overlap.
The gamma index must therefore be 0.84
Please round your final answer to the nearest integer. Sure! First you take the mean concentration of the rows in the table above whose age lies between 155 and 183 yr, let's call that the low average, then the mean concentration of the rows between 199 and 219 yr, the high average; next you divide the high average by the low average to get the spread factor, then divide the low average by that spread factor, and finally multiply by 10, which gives 1361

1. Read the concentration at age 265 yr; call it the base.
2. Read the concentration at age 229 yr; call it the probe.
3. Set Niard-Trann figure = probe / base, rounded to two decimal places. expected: 0.97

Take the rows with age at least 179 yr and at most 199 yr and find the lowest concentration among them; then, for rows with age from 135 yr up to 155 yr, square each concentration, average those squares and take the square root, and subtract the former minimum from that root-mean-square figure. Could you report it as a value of -16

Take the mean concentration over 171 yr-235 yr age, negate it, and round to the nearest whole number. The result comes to -150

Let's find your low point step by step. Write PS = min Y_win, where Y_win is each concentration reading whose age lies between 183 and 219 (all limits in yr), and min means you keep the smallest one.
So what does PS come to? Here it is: 143.7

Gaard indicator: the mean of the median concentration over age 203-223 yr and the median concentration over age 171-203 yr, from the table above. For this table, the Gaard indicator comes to 151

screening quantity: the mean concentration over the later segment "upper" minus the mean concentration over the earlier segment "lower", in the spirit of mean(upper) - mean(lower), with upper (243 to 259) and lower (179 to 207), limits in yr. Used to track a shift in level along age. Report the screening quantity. -71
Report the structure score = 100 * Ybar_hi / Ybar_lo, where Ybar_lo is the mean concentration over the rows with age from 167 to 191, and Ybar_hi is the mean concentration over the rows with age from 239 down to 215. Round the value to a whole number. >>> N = 101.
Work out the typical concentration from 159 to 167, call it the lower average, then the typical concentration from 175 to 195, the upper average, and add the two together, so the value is 291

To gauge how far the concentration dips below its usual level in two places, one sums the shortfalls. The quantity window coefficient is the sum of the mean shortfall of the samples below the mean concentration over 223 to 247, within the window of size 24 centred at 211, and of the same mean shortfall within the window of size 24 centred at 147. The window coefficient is -28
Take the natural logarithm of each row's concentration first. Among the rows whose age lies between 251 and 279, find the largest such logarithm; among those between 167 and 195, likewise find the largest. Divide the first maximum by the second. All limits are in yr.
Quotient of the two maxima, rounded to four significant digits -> 1.003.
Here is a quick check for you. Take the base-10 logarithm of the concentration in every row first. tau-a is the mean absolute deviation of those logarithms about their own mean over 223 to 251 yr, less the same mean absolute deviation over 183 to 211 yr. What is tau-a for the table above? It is 0.12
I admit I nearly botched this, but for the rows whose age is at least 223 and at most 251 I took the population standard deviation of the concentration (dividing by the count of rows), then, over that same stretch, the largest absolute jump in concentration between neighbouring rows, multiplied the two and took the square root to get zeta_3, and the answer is 33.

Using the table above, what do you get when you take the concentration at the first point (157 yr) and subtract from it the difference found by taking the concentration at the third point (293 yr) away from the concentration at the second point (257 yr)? 180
